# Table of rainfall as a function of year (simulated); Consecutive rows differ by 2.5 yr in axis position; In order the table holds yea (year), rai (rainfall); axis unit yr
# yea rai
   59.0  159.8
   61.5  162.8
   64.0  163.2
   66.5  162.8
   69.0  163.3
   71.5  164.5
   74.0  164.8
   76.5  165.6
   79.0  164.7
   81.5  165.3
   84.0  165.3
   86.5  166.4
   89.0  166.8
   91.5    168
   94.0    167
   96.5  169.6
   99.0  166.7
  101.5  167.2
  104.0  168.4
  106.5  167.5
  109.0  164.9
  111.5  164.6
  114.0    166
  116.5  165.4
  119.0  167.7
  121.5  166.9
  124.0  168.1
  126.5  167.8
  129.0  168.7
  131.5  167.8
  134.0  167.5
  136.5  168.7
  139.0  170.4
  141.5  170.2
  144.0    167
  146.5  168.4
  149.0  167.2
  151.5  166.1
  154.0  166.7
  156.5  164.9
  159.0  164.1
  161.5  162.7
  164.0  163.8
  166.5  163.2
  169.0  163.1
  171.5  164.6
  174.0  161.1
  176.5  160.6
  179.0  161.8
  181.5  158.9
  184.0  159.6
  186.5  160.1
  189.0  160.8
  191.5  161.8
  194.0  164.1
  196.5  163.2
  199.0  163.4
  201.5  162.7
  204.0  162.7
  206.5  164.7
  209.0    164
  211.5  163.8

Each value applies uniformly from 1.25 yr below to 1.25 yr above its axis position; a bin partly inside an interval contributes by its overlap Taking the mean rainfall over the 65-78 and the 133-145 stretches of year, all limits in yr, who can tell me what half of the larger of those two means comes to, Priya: 84.4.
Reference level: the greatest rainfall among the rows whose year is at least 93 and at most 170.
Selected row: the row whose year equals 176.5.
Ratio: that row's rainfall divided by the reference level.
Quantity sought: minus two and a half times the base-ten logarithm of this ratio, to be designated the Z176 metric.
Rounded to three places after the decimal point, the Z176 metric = 0.064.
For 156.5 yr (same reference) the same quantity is 0.036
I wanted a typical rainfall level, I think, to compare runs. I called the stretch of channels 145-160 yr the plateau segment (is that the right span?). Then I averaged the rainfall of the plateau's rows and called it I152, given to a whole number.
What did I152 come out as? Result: 166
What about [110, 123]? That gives 166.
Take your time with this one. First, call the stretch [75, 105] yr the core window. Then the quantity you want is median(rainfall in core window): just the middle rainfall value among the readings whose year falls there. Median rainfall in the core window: 167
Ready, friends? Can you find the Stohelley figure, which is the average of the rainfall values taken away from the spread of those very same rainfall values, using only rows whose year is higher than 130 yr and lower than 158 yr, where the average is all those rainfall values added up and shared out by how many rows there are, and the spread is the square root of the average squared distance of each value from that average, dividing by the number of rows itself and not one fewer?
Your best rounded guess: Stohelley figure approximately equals -166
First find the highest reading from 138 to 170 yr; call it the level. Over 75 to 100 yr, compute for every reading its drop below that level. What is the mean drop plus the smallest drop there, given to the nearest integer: 5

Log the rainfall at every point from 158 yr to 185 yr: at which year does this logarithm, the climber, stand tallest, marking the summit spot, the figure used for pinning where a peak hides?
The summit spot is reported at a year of 171.5 yr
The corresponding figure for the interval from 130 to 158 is 139.0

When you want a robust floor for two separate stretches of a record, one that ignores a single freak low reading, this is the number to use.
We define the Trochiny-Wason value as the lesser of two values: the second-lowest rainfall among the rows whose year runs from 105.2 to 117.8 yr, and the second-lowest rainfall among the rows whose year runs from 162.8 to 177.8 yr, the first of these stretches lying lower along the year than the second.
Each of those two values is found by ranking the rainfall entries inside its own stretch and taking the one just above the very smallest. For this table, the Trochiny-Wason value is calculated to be 161.1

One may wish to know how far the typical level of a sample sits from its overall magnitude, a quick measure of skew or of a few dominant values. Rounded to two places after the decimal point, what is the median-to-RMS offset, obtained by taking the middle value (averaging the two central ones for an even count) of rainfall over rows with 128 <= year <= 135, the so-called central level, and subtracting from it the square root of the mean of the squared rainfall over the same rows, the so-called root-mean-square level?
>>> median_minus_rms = -0.20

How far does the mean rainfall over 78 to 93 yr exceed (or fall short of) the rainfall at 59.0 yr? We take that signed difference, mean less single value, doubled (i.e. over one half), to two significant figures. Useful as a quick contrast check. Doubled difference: 13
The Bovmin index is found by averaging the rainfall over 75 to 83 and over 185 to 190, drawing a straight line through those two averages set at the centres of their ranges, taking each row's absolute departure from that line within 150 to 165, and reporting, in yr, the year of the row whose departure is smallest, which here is 161.5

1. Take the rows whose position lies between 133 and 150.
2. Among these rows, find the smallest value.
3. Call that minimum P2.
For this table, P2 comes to 167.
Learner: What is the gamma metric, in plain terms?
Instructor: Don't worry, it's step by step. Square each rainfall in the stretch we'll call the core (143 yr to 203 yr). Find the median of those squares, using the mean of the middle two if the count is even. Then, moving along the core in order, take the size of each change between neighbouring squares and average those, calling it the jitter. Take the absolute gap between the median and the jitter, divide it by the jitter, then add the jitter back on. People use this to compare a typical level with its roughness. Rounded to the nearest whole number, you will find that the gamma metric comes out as 448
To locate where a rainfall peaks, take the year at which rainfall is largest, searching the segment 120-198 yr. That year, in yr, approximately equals 139.0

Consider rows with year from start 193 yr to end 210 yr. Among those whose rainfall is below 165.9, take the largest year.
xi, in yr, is 209.0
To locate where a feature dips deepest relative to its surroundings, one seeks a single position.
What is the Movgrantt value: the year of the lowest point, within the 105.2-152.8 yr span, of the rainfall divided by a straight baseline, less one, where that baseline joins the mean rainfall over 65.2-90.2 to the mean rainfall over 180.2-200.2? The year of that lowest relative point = 111.5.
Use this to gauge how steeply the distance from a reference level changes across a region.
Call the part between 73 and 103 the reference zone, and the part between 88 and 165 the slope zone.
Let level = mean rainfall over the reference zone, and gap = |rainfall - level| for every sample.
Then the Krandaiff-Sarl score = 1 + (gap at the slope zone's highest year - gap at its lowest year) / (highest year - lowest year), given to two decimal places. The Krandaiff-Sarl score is 1.03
